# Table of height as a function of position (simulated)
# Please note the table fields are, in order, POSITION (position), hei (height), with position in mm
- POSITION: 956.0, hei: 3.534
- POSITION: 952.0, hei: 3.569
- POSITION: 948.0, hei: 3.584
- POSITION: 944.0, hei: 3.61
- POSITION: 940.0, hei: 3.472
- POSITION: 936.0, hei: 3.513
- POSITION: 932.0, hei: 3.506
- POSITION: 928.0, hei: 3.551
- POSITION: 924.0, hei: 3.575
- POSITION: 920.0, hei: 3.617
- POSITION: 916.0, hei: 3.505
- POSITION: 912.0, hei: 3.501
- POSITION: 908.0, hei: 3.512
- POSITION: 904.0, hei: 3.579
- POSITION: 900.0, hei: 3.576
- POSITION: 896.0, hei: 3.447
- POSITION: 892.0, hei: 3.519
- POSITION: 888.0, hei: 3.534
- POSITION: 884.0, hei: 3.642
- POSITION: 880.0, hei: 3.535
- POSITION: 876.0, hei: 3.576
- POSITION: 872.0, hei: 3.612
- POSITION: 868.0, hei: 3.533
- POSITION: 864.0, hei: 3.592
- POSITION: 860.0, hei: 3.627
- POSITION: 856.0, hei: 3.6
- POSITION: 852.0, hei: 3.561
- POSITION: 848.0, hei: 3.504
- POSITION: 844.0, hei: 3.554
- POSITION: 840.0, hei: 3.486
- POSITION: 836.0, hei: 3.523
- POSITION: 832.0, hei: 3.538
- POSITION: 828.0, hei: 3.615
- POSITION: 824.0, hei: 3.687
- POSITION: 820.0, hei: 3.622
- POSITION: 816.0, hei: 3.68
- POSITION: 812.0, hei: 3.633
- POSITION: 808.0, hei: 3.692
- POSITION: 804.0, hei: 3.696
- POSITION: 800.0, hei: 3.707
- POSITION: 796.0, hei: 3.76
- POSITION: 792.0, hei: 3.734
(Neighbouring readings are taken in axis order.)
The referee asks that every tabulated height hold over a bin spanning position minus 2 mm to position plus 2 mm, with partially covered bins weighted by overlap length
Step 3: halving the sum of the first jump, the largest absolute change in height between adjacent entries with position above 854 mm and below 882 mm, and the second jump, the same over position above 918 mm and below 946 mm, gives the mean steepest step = 0.11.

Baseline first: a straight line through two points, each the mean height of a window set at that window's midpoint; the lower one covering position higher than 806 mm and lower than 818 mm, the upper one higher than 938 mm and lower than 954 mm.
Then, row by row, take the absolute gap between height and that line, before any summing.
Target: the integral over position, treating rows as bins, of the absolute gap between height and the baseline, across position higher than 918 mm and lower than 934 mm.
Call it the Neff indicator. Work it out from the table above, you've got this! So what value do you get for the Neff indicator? 0.50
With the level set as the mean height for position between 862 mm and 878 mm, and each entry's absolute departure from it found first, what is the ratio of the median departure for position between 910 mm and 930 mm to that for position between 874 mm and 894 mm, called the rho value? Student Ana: 0.9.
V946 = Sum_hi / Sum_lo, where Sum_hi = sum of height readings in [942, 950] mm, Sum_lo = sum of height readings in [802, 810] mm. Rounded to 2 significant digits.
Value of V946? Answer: 0.97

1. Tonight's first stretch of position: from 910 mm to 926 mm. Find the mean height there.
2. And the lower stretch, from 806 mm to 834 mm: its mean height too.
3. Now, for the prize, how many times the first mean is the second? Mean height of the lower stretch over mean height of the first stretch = 1.02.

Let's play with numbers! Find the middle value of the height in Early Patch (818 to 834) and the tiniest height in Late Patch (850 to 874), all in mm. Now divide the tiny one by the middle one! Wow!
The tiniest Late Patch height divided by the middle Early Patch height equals 0.976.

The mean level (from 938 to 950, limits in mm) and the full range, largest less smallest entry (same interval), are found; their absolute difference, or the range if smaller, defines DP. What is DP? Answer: 0.14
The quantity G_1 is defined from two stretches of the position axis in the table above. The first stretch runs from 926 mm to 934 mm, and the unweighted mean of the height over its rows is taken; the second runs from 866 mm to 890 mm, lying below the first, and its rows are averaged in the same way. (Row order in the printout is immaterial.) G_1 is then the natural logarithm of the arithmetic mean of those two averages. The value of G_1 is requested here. 1.27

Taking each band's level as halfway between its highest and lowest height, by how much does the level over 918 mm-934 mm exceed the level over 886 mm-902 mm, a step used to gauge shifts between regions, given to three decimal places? 0.050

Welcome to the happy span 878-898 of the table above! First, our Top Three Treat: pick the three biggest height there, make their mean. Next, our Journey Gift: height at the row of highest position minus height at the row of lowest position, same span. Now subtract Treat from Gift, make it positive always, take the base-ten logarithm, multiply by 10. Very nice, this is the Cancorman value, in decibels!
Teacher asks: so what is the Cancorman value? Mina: 5.63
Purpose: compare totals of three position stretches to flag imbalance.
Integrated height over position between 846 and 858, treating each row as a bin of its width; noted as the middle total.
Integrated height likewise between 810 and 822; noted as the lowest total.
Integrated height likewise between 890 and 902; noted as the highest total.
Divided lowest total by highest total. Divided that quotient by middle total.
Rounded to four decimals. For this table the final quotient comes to 0.0243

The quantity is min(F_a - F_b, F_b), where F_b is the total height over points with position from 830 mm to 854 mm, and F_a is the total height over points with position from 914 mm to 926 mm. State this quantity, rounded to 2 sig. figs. -10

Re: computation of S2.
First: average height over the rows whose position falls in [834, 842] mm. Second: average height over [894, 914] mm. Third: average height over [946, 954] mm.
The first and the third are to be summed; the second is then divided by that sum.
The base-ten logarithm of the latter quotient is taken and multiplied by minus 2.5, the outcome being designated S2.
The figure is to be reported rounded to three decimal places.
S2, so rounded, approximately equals 0.758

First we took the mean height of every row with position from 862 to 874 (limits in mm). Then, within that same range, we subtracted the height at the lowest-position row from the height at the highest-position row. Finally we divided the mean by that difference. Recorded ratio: 179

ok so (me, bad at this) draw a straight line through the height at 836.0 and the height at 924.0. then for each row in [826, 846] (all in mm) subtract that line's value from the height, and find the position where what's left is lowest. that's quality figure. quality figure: 840.0 mm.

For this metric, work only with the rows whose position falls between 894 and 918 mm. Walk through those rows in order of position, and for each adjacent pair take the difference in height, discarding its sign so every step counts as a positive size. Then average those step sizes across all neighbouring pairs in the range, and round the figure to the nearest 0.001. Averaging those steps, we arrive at 0.043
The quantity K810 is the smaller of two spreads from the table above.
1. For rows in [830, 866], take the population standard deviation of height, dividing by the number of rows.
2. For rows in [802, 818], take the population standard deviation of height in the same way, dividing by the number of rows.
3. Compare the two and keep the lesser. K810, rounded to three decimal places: 0.025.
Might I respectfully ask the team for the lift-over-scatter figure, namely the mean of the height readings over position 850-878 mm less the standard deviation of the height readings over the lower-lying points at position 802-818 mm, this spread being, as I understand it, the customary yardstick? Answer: 3.56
